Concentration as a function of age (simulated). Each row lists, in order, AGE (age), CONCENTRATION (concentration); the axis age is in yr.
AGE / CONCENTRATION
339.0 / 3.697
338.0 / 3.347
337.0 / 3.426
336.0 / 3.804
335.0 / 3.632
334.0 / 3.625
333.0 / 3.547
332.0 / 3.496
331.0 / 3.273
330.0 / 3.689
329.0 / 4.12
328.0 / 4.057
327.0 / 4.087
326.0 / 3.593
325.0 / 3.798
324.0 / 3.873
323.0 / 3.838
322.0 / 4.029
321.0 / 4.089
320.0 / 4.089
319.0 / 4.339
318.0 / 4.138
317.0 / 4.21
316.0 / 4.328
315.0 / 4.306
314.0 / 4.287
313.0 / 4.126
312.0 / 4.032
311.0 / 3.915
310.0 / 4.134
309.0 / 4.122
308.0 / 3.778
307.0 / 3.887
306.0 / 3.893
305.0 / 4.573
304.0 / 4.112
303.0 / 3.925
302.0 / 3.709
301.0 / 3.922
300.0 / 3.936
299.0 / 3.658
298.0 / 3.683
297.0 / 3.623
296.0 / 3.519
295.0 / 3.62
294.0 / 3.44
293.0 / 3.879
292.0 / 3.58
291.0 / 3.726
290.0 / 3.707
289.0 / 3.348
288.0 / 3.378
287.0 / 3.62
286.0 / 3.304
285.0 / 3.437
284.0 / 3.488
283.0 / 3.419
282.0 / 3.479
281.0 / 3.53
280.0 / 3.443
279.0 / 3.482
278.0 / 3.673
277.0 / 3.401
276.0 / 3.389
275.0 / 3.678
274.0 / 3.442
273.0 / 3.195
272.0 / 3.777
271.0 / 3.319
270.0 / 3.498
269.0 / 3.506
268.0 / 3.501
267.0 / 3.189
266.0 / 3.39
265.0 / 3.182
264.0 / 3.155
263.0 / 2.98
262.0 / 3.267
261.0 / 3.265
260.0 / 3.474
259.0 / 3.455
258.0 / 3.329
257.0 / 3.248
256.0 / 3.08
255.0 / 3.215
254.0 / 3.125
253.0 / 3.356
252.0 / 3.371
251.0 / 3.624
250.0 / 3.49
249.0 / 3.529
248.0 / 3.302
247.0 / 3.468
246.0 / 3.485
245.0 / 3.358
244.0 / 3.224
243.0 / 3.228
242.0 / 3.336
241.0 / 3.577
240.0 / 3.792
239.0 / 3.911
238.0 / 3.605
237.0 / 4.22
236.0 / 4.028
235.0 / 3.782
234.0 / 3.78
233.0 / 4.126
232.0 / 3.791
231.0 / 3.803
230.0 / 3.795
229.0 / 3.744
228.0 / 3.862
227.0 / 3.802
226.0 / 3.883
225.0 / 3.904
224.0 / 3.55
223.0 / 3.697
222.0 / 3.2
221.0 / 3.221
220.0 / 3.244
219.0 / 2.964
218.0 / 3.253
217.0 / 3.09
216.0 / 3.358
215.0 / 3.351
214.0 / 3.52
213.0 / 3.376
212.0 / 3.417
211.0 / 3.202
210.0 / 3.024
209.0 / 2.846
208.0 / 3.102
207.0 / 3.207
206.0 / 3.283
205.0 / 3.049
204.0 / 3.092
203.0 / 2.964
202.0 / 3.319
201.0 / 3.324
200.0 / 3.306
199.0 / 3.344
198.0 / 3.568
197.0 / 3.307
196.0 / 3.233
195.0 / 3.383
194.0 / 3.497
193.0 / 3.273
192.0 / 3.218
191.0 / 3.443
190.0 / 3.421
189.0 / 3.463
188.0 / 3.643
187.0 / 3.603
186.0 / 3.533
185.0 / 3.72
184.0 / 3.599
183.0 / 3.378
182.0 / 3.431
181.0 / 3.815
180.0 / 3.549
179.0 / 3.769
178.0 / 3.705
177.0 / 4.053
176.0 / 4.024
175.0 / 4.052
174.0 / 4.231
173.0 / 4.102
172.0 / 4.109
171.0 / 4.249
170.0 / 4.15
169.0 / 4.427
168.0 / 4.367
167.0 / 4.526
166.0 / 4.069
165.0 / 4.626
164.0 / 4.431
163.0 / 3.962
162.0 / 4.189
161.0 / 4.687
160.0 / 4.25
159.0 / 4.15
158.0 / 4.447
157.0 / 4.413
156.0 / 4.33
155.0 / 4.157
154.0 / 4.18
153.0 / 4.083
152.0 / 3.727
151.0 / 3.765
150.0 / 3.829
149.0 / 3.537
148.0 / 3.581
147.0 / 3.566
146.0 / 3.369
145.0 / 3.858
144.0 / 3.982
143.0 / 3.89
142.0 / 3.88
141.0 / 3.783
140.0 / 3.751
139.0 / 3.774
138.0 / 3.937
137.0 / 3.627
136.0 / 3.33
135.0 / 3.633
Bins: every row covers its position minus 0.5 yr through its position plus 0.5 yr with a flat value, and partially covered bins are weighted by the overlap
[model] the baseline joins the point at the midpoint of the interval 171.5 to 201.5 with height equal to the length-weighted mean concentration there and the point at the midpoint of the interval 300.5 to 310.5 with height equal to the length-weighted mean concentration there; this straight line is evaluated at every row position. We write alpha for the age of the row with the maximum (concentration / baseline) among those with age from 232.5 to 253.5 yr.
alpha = 237.0 yr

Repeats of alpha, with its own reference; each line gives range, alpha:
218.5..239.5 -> 237.0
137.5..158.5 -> 158.0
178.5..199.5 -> 181.0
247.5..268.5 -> 251.0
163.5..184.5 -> 165.0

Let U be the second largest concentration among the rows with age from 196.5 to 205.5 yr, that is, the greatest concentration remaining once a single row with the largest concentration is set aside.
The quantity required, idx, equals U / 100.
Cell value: 0.033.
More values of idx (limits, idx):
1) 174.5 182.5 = 0.041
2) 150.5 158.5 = 0.044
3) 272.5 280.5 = 0.037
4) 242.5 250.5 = 0.035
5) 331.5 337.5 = 0.036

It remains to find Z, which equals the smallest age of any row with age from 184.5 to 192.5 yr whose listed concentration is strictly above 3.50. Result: 185.0 yr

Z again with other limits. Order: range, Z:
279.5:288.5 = 281.0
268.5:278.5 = 269.0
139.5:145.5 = 140.0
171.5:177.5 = 172.0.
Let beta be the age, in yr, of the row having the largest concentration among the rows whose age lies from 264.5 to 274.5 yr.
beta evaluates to 272.0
